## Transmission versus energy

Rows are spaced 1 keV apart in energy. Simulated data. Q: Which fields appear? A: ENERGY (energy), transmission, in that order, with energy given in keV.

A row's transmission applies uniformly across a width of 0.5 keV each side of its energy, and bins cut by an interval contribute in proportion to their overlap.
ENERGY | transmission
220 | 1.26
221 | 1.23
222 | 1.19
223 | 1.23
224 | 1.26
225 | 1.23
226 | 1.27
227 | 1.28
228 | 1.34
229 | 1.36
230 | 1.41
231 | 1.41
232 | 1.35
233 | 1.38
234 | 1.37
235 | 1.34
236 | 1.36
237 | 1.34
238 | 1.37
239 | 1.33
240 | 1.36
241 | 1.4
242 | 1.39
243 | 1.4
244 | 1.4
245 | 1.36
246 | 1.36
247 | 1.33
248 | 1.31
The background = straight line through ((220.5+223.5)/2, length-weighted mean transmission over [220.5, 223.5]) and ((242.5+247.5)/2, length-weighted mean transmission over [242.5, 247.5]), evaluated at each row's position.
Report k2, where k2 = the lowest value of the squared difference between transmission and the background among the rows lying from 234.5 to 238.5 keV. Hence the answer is 0.0005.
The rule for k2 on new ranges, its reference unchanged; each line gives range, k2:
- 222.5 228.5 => 0.0000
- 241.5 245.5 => 0.0001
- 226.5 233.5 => 0.0009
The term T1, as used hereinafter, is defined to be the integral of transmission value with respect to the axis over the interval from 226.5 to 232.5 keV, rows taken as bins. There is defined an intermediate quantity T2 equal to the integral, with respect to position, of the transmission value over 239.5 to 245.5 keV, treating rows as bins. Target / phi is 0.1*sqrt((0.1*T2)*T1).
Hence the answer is 0.260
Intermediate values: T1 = 8.15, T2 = 8.3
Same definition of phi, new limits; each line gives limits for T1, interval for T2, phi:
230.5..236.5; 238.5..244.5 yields 0.261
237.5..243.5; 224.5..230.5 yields 0.255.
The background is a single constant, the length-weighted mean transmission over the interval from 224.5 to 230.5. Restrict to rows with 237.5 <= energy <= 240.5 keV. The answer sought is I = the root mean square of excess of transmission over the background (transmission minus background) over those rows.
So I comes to 0.042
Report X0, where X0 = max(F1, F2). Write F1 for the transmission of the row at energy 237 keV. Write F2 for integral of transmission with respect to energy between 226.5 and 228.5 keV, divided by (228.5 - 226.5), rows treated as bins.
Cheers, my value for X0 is 1.34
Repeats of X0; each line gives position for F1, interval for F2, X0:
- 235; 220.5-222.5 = 1.34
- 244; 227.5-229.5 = 1.40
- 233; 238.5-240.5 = 1.38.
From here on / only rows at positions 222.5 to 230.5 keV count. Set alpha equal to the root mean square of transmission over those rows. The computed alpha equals 1.30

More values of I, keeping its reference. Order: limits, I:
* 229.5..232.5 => 0.080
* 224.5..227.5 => 0.059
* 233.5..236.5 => 0.043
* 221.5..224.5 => 0.093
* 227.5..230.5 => 0.062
